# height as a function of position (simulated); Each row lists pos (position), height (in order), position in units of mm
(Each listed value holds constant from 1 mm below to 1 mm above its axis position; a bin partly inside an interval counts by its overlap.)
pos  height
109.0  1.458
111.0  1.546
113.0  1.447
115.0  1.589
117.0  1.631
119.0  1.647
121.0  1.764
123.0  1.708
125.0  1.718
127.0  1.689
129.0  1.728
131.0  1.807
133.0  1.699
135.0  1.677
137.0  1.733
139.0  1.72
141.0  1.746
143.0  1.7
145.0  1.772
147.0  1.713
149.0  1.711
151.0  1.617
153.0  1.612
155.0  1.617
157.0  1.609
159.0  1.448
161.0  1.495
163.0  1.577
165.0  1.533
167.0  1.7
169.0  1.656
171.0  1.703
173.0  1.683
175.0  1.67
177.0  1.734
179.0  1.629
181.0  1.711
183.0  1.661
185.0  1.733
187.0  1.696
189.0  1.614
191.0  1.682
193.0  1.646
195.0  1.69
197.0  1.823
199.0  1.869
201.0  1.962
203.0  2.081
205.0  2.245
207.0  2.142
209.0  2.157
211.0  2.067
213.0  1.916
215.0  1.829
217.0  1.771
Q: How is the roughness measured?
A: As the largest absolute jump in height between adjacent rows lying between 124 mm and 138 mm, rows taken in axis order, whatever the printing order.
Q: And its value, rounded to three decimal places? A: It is 0.108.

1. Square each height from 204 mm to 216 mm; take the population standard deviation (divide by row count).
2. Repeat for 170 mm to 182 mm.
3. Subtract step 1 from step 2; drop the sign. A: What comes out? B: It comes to 0.47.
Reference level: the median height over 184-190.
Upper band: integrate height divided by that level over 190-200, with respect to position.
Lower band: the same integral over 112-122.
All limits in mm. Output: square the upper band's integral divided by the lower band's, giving 1.2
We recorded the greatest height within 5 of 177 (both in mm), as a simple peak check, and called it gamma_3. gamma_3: 1.734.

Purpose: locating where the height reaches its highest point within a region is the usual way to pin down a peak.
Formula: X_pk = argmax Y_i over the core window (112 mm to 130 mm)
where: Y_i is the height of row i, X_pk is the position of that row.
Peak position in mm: 121.0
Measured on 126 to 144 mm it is 131.0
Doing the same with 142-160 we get 145.0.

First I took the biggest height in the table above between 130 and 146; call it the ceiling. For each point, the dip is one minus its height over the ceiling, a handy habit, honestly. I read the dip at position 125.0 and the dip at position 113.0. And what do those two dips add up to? 0.25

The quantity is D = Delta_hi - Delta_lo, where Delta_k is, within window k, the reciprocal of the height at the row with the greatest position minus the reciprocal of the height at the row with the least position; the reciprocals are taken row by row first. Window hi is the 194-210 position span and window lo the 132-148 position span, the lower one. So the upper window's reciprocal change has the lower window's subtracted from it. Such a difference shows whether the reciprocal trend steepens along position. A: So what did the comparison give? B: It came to -0.12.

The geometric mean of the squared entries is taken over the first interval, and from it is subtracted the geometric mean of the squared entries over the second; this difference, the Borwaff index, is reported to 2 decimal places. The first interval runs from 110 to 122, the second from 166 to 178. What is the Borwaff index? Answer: -0.30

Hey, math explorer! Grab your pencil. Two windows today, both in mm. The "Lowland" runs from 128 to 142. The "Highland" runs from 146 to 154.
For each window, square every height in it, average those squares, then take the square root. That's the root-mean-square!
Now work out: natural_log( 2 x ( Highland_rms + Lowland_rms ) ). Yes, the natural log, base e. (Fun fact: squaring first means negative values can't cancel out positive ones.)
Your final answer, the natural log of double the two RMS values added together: 1.92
